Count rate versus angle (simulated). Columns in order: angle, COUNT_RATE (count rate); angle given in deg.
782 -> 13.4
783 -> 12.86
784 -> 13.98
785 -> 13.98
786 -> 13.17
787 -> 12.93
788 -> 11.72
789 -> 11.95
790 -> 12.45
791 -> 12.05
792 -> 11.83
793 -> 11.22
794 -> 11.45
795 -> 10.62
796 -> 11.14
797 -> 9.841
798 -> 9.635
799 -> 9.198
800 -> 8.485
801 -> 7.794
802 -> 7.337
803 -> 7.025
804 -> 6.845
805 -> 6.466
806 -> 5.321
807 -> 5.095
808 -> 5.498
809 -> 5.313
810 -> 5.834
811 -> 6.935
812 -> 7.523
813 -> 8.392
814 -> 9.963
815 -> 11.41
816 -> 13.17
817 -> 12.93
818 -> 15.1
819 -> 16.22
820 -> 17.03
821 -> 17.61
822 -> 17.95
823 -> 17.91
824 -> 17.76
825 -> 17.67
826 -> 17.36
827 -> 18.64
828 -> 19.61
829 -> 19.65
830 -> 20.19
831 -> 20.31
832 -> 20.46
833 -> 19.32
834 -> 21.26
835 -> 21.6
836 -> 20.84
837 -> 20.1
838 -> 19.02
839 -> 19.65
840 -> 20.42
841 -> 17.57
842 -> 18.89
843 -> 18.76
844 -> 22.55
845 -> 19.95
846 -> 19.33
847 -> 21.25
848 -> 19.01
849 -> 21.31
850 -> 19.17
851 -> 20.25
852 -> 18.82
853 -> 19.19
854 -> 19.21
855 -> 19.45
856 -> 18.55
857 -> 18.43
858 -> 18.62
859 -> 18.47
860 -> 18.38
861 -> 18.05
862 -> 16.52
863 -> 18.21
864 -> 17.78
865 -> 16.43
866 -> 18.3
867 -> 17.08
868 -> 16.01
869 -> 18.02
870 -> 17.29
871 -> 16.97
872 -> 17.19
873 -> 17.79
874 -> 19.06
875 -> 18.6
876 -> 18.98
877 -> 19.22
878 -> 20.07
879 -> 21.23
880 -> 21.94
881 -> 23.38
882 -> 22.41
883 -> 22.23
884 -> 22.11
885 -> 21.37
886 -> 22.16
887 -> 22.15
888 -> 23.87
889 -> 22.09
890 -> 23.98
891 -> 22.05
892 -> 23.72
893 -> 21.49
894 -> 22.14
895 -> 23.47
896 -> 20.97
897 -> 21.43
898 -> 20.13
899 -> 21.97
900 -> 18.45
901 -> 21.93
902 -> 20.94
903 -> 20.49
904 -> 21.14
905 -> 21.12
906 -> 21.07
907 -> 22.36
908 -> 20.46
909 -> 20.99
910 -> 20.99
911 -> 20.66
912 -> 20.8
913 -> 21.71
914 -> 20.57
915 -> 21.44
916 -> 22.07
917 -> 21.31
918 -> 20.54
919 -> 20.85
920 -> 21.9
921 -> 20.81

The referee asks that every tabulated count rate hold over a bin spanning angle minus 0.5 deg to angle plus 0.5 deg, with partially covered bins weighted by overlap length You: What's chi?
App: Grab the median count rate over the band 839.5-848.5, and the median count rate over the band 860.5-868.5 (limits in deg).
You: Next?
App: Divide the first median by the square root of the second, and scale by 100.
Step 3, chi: 463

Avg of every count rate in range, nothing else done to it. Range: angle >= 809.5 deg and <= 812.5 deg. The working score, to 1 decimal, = 6.8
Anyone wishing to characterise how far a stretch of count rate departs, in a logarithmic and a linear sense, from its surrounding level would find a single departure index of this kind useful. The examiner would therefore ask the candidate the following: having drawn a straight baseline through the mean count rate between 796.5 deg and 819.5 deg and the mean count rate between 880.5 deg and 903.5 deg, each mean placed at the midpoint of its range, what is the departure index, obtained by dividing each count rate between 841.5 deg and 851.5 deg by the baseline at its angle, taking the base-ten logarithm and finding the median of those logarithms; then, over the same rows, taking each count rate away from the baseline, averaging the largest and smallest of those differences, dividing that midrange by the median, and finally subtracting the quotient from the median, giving 49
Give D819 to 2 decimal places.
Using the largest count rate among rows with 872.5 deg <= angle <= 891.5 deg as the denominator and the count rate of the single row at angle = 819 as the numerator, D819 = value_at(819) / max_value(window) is 0.68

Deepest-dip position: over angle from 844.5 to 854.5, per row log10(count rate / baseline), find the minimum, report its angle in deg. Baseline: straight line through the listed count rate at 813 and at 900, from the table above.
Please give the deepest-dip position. 852 deg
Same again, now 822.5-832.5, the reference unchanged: 826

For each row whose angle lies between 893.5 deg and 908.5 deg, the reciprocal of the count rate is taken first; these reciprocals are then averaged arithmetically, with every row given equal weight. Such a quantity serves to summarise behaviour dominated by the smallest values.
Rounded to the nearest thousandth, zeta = 0.047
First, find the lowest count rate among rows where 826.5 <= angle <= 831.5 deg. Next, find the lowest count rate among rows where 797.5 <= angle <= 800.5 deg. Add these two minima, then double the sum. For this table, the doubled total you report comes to 54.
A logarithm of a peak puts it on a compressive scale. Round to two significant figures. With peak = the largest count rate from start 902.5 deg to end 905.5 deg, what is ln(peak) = 3.1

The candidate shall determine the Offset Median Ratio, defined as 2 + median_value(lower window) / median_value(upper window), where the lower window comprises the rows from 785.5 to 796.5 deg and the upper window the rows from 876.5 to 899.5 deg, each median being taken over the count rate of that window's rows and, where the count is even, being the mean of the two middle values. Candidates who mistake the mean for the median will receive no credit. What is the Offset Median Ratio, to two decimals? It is 2.54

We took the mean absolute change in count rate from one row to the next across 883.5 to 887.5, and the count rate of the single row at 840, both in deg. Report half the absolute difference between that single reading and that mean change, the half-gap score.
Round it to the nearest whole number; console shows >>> 10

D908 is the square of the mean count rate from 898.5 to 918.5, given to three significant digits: 443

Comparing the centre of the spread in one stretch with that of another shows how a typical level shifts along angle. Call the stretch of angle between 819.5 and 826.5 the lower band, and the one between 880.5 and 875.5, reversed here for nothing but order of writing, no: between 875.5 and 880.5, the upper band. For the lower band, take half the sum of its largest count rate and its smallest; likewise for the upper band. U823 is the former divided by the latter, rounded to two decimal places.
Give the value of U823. 0.85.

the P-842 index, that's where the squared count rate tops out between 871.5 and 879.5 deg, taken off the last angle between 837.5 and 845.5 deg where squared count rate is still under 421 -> -34 deg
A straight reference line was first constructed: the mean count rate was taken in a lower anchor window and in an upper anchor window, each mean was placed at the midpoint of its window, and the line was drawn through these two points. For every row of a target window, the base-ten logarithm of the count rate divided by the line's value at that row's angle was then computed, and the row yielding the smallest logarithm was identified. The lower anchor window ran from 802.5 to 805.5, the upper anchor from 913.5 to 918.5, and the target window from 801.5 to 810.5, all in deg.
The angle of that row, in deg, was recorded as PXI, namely 807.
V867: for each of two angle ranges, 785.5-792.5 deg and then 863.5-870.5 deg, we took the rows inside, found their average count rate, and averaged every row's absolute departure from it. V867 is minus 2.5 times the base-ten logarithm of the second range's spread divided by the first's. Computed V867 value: -0.36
